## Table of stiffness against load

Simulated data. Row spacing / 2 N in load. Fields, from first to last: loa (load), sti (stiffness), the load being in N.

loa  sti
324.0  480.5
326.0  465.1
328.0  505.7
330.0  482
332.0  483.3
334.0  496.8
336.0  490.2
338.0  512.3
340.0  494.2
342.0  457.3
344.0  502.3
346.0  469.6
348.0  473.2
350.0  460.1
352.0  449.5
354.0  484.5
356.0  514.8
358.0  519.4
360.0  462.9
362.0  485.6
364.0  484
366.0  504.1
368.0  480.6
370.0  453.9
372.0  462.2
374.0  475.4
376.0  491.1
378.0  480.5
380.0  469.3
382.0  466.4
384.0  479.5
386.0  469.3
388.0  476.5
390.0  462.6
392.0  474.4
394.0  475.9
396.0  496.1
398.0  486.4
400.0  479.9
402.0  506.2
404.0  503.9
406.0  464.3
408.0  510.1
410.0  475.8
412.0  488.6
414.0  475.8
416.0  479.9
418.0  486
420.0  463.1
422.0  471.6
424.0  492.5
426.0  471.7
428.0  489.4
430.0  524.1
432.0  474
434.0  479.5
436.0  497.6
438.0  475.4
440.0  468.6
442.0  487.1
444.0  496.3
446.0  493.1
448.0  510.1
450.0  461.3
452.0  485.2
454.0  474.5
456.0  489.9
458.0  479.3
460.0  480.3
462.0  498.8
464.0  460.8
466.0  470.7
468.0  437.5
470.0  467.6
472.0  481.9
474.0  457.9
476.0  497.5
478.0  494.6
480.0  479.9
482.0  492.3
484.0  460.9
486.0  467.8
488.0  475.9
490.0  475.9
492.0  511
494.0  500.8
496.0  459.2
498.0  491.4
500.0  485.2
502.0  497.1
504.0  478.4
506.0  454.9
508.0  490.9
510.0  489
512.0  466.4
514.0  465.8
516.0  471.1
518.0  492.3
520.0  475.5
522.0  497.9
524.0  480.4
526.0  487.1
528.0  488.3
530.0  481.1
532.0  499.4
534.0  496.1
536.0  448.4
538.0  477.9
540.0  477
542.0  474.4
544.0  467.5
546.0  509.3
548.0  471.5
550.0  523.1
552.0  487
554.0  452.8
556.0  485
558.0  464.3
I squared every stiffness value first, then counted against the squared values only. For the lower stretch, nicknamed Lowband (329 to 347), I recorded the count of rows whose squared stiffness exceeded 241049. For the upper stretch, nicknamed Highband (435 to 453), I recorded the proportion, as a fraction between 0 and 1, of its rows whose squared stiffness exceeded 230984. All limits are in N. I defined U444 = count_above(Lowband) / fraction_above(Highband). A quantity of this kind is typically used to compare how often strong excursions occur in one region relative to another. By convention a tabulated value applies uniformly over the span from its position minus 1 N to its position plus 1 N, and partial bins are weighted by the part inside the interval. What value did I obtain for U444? 6.0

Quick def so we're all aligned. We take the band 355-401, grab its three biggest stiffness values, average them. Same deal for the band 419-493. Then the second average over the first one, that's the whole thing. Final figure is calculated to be 1.00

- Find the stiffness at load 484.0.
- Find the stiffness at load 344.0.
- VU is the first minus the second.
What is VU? -41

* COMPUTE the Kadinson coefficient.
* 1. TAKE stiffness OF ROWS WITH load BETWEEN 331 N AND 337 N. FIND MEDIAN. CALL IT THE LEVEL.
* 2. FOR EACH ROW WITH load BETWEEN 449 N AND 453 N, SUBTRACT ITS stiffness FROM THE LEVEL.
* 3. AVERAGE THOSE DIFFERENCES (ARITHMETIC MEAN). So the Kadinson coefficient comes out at 17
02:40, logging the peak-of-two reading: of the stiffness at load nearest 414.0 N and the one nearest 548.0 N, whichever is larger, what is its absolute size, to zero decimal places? 476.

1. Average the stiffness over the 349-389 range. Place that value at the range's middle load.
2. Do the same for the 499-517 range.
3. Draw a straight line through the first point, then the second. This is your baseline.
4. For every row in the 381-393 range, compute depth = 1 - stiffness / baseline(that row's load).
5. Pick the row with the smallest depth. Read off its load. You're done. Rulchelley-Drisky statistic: 384.0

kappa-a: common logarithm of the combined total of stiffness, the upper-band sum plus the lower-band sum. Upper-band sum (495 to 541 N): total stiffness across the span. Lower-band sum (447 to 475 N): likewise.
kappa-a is 4.25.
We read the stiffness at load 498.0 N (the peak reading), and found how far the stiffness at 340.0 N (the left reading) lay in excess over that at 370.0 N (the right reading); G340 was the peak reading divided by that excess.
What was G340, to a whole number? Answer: 12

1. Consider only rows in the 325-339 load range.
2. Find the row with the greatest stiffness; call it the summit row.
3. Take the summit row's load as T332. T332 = 338.0 N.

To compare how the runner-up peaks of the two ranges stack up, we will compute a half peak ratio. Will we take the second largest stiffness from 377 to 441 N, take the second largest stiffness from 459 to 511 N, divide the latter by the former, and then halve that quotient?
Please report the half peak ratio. 0.491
